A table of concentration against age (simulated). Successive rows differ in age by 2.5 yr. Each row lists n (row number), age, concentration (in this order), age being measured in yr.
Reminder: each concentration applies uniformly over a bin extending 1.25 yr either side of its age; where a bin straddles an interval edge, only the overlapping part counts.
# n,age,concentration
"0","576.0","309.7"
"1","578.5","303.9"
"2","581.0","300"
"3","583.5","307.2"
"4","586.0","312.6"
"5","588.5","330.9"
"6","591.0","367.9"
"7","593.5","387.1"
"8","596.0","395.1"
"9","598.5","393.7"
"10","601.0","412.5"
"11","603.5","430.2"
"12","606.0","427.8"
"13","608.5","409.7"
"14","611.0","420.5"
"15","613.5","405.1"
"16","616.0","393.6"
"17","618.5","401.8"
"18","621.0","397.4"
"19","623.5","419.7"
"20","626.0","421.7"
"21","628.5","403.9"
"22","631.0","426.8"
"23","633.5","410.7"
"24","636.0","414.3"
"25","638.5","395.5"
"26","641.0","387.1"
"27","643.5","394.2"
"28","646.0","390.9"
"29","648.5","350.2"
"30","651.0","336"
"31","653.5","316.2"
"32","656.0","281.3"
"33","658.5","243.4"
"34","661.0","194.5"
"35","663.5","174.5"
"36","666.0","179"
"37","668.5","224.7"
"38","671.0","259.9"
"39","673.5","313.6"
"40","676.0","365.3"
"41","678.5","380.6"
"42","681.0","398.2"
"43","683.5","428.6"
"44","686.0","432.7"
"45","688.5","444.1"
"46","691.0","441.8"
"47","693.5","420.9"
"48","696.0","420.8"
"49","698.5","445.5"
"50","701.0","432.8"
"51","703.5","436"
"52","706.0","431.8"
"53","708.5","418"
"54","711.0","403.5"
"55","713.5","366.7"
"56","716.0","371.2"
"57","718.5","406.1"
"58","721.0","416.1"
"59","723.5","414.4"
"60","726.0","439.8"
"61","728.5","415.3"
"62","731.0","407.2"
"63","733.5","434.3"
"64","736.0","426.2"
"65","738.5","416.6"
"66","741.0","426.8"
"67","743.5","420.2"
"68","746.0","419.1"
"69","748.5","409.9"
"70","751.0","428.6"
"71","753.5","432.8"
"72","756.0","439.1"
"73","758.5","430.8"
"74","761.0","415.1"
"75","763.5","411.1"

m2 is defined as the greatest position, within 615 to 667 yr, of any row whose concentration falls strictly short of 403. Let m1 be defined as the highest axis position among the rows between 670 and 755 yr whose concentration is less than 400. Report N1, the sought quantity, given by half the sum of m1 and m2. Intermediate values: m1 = 716.0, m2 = 666.0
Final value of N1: 691.0 yr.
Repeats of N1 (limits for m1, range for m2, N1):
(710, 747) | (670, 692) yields 698.5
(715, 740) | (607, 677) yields 696.0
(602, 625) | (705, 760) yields 668.5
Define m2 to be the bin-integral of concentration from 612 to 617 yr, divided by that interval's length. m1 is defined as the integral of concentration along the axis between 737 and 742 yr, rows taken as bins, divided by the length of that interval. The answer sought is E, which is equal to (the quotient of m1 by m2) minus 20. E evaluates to -18.9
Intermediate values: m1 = 422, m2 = 401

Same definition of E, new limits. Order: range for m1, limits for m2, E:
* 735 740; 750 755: -19.0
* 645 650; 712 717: -19.0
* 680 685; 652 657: -18.6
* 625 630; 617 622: -19.0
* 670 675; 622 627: -19.3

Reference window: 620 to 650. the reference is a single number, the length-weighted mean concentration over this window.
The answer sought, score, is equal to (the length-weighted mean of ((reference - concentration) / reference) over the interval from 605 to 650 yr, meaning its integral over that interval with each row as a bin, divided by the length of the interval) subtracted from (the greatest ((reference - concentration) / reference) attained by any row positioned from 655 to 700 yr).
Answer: 0.57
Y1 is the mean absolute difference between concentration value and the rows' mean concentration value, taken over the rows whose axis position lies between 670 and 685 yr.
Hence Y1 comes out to 47.3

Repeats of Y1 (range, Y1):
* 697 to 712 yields 11.5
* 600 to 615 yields 8.5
